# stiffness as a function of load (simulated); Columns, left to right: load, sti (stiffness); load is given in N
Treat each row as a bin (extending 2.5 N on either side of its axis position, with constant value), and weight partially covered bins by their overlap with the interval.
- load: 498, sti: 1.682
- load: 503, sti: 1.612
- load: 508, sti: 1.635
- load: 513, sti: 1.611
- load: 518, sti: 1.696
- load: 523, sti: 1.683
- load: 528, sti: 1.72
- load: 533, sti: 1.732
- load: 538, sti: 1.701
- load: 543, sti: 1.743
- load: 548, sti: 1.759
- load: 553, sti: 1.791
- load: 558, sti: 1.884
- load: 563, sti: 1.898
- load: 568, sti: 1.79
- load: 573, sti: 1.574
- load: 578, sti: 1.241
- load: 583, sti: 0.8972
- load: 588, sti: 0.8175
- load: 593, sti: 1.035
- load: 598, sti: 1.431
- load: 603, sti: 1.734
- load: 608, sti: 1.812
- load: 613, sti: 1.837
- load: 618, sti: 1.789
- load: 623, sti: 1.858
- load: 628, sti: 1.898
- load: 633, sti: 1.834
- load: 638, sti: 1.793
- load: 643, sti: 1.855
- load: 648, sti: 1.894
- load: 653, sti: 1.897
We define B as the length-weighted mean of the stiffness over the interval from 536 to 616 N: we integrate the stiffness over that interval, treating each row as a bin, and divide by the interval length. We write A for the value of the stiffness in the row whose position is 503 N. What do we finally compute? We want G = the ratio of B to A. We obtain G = 1.0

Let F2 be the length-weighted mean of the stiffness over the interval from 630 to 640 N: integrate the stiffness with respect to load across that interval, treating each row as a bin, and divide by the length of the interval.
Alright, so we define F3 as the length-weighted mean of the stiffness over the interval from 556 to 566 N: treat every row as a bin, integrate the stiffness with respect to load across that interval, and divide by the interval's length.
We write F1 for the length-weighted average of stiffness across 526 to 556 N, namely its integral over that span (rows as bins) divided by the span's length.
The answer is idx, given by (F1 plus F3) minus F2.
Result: 1.8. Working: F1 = 1.74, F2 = 1.82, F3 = 1.89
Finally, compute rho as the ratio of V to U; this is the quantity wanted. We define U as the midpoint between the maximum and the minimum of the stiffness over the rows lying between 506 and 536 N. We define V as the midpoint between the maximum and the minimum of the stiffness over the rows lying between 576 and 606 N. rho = 0.76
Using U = 1.67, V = 1.28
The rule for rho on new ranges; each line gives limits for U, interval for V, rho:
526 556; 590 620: 0.82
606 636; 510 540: 0.91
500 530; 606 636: 1.11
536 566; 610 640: 1.02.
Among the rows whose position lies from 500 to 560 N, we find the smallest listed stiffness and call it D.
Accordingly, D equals 1.611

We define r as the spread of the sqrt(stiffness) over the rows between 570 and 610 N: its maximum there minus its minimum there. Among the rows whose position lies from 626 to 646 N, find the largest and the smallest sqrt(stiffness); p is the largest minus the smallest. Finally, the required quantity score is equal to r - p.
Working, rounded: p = 0.039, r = 0.44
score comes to 0.4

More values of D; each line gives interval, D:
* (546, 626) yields 0.8175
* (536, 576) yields 1.574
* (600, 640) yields 1.734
